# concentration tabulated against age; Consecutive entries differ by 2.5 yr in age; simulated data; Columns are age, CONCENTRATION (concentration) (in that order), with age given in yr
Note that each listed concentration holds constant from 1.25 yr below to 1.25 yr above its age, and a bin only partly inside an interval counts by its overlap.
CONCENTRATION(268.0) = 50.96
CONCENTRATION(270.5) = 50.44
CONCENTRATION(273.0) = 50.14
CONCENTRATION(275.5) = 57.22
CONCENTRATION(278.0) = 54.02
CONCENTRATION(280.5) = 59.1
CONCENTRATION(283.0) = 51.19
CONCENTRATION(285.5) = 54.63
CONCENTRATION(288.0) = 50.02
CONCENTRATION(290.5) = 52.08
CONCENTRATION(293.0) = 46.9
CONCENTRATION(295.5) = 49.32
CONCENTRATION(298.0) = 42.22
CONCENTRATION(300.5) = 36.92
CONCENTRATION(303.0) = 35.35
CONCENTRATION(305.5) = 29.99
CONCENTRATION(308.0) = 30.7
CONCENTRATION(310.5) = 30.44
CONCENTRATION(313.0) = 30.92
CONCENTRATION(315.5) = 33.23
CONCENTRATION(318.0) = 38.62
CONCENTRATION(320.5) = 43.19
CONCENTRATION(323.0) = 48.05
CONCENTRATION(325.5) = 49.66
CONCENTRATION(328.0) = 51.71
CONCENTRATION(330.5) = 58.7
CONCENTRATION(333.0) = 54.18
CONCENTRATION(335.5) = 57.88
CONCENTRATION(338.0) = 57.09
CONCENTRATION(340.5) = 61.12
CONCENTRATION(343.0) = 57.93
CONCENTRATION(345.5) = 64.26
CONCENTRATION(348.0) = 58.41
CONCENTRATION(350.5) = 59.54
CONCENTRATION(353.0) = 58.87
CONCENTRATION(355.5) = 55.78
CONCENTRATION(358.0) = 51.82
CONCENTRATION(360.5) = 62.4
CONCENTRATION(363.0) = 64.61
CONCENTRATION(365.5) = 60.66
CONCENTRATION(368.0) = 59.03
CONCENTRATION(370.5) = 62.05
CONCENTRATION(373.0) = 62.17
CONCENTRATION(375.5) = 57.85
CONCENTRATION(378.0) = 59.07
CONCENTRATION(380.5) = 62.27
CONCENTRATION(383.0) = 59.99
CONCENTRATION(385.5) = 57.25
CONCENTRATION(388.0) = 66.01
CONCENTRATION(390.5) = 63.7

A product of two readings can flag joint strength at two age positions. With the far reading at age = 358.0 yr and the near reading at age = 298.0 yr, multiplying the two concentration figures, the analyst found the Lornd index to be 2188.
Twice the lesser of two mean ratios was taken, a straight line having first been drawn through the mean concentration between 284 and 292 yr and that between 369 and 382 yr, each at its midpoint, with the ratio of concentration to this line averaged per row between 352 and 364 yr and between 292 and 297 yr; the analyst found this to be 1.82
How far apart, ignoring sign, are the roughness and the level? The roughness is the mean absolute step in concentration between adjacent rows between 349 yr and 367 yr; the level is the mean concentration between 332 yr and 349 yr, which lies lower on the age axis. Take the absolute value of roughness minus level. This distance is 55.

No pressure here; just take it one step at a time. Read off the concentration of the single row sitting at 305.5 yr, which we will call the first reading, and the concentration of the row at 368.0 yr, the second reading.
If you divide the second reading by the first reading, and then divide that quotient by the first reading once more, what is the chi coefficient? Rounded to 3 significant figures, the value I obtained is 0.0656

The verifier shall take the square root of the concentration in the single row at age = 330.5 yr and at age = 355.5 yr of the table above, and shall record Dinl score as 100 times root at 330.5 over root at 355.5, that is 103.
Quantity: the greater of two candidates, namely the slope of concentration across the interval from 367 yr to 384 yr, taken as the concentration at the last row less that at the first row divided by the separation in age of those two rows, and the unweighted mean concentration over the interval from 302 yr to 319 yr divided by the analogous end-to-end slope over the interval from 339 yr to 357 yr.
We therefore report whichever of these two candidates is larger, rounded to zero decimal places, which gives 0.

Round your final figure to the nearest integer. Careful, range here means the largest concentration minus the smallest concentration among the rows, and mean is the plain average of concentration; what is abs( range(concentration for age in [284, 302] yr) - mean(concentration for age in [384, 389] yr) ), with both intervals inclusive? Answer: 44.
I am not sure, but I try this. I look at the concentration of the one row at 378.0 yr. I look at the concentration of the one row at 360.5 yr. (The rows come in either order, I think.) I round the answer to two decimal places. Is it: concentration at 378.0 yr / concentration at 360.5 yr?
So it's 0.95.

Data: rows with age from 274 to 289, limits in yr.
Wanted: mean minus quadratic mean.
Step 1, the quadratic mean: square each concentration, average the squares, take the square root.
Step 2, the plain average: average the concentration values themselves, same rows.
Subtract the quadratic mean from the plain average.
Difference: -0.09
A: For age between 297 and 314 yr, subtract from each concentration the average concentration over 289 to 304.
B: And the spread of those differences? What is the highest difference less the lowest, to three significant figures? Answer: 12.2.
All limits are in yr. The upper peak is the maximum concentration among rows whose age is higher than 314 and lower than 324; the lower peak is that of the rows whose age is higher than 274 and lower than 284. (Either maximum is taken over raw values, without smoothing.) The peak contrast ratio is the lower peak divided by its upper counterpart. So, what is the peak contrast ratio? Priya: 1.2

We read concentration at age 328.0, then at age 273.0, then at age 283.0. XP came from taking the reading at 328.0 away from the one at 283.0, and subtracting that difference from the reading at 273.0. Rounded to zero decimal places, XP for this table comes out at 51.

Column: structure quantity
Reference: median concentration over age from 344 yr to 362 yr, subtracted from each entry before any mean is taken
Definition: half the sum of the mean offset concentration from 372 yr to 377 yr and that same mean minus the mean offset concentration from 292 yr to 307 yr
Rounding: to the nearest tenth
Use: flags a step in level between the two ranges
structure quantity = 10.5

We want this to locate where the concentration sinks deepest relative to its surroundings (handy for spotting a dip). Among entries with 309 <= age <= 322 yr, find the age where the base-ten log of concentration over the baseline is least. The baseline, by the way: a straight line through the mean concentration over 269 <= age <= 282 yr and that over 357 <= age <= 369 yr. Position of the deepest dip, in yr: 310.5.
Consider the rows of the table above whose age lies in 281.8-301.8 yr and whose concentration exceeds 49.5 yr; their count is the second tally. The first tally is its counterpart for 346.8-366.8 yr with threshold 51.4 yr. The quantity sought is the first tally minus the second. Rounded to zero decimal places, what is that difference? 4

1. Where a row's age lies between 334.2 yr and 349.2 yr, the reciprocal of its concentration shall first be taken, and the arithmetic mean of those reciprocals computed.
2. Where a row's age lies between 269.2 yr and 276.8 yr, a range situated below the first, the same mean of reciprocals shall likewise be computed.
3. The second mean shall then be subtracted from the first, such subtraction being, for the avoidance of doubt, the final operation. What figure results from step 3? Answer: -0.0022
